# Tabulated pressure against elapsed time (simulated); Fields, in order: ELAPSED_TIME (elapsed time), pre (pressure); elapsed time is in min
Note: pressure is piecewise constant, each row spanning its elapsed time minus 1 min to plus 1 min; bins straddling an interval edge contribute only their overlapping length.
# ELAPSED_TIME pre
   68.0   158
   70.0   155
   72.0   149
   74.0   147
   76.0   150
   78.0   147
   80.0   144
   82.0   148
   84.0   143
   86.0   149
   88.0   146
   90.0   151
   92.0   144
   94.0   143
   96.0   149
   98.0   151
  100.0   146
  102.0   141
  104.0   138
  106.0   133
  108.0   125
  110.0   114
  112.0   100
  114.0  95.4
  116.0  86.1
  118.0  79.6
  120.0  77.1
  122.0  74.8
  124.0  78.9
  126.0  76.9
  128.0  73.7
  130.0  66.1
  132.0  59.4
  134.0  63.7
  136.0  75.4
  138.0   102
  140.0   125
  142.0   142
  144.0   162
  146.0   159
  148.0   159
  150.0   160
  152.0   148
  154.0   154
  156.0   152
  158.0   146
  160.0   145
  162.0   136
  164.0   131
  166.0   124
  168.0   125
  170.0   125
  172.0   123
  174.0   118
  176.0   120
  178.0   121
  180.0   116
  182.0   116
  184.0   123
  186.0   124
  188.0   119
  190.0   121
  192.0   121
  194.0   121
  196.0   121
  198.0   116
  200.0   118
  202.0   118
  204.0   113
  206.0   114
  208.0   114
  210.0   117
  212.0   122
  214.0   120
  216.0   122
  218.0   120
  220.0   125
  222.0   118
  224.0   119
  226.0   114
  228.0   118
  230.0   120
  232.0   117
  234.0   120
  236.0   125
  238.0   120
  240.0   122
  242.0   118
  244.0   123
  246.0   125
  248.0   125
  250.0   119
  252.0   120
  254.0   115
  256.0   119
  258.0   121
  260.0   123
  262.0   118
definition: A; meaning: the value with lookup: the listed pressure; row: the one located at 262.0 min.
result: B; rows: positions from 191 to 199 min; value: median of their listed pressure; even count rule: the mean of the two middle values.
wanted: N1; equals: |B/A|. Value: 1.03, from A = 118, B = 121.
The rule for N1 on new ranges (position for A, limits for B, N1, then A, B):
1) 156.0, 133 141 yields 0.58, 152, 89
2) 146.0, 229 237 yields 0.75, 159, 120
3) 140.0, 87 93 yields 1.17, 125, 146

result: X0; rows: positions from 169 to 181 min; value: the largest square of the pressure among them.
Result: 15625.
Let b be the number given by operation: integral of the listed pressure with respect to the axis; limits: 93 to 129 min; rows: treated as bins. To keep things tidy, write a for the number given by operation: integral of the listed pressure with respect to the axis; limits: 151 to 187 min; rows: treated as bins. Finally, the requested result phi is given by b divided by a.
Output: 0.84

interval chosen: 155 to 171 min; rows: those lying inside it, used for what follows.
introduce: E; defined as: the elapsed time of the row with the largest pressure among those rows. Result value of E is 156.0 min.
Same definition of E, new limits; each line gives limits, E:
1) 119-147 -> 144.0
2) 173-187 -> 186.0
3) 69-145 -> 144.0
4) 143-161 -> 144.0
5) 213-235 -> 220.0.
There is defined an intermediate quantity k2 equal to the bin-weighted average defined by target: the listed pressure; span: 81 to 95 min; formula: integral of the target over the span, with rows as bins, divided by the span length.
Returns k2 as 146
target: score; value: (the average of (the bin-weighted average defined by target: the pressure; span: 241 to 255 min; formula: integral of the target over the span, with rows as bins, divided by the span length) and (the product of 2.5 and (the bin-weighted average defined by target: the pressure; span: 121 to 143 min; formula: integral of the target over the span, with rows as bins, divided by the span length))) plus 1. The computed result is 168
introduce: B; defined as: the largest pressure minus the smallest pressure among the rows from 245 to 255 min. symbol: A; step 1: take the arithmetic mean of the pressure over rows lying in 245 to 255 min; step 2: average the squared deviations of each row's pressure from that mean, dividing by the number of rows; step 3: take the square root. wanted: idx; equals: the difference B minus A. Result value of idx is 6.2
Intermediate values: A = 3.8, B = 10.0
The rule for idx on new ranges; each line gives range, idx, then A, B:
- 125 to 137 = 11.0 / 6.5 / 17.5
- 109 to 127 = 26.6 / 12.6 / 39.2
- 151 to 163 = 12.2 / 5.8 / 18.0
